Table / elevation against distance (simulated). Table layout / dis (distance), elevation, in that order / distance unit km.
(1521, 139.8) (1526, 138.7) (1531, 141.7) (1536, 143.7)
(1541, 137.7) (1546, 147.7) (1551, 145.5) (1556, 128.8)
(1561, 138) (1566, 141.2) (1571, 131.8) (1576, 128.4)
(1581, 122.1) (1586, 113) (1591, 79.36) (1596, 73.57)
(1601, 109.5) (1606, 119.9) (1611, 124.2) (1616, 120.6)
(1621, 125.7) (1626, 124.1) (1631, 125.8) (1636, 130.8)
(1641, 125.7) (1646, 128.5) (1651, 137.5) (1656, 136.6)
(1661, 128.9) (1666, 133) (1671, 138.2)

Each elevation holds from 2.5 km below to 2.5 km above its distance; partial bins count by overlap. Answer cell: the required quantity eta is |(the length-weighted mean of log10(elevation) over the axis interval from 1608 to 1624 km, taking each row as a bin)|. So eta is 2.09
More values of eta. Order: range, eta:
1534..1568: 2.15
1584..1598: 1.94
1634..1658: 2.12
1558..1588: 2.11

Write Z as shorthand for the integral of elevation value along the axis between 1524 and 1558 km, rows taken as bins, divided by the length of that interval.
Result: 141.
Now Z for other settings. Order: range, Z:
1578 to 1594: 105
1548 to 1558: 138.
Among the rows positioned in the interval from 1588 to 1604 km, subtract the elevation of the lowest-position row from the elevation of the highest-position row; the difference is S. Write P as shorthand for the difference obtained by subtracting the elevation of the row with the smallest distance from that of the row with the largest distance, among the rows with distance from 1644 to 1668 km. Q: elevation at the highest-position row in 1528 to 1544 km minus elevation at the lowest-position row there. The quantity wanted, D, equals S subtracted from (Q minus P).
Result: -39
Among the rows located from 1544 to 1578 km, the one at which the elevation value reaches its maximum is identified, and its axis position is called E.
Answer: 1546 km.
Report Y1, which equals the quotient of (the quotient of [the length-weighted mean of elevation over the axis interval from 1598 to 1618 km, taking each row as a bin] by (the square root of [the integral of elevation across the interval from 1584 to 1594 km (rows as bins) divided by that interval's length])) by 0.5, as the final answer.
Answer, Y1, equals 24.2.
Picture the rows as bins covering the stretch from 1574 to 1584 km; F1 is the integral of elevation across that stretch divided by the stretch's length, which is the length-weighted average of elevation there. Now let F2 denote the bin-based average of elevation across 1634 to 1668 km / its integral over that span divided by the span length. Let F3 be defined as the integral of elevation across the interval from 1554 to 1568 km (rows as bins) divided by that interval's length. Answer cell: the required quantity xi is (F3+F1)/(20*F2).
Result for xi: 0.099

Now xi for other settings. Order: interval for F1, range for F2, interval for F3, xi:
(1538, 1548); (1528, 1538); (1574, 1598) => 0.086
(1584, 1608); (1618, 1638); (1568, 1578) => 0.091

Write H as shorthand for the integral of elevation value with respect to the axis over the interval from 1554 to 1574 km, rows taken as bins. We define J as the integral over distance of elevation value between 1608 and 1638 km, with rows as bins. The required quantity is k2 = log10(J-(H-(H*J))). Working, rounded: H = 2699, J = 3751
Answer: 7.01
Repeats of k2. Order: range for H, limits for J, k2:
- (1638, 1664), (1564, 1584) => 6.95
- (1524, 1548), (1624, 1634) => 6.63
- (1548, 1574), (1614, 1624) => 6.64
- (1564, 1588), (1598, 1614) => 6.76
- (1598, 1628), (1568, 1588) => 6.95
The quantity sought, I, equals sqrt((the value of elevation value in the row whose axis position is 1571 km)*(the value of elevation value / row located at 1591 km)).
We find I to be 102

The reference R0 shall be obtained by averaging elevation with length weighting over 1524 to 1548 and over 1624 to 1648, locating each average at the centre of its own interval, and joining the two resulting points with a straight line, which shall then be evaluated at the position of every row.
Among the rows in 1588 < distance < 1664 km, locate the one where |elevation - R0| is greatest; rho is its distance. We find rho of 1596 km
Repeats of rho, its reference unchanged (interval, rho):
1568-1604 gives 1596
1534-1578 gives 1556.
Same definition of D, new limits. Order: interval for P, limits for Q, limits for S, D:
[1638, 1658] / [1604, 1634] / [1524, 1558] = 5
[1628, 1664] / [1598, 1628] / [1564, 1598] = 79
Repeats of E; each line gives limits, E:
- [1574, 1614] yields 1576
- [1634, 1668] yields 1651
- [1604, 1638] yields 1636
